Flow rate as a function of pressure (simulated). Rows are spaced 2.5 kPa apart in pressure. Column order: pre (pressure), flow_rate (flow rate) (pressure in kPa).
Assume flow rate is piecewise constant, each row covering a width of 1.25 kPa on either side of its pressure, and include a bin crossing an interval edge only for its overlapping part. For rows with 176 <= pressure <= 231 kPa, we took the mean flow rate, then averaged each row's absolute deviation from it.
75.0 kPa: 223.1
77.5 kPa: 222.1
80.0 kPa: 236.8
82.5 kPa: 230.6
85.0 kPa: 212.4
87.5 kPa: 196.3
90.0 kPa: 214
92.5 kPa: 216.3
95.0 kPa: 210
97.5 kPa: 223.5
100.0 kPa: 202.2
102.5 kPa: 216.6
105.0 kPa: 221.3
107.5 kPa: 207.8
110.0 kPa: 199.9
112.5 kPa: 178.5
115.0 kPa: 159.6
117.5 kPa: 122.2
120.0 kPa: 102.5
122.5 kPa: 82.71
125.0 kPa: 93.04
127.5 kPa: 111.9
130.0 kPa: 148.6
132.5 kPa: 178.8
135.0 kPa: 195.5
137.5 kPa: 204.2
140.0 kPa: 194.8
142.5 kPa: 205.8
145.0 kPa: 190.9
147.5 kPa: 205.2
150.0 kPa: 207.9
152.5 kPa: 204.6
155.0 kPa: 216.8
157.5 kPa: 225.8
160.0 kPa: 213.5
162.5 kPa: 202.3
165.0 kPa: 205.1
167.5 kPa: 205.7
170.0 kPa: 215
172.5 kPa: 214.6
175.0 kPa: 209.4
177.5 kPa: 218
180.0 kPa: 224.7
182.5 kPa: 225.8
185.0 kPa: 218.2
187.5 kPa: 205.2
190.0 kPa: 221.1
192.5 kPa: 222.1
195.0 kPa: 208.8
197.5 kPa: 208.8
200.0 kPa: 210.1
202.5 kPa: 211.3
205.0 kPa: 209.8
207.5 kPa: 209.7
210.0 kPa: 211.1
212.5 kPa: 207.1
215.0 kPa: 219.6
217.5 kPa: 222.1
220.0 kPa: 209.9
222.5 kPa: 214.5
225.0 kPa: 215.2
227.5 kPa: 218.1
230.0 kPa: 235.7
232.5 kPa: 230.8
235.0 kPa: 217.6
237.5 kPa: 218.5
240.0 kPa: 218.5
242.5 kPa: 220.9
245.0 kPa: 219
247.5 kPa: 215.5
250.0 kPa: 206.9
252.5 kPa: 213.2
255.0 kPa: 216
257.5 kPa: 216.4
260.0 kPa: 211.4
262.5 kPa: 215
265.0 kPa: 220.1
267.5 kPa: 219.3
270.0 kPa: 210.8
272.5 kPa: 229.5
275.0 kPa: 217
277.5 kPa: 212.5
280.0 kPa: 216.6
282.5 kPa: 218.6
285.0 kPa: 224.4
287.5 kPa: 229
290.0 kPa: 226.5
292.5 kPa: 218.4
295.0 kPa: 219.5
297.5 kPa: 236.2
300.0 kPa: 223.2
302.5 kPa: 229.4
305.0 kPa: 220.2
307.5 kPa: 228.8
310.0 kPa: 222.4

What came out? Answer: 6.2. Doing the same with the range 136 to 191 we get 7.9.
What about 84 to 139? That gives 38.2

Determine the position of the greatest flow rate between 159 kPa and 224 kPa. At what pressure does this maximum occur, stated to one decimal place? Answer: 182.5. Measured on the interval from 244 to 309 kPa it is 297.5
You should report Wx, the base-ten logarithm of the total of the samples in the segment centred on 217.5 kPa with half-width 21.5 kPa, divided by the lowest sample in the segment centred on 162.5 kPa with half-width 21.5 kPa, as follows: 1.28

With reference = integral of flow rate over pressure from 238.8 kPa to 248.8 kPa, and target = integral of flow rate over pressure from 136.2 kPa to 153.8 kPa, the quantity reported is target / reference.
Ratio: 1.6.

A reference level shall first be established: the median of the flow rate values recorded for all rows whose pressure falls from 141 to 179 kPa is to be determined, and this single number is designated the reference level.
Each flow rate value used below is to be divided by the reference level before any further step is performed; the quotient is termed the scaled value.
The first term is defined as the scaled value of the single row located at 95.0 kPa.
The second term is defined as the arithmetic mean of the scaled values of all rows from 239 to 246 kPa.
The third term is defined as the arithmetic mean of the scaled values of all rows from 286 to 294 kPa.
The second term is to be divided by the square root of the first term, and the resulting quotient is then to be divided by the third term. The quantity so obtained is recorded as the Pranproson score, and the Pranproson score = 0.97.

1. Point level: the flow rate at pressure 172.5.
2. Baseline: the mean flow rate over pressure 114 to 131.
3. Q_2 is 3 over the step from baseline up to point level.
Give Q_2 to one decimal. 0.0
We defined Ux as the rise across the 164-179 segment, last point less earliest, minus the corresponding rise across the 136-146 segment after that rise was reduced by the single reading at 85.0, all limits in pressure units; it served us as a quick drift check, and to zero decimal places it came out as 239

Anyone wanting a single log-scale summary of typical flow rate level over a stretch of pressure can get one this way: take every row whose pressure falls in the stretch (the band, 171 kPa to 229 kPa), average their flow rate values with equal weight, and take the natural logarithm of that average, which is 5.37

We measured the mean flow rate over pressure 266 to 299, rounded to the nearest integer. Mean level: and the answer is 221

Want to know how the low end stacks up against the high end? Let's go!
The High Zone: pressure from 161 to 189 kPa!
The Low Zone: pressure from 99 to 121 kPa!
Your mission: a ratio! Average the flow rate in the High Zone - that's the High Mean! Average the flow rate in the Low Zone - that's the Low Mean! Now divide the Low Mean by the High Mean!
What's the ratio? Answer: 0.84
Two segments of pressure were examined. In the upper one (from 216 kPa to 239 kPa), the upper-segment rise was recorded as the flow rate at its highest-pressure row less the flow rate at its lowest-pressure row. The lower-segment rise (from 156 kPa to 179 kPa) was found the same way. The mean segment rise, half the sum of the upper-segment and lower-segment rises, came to -6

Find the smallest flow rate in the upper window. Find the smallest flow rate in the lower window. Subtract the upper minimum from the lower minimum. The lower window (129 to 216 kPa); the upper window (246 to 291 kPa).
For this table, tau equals -58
